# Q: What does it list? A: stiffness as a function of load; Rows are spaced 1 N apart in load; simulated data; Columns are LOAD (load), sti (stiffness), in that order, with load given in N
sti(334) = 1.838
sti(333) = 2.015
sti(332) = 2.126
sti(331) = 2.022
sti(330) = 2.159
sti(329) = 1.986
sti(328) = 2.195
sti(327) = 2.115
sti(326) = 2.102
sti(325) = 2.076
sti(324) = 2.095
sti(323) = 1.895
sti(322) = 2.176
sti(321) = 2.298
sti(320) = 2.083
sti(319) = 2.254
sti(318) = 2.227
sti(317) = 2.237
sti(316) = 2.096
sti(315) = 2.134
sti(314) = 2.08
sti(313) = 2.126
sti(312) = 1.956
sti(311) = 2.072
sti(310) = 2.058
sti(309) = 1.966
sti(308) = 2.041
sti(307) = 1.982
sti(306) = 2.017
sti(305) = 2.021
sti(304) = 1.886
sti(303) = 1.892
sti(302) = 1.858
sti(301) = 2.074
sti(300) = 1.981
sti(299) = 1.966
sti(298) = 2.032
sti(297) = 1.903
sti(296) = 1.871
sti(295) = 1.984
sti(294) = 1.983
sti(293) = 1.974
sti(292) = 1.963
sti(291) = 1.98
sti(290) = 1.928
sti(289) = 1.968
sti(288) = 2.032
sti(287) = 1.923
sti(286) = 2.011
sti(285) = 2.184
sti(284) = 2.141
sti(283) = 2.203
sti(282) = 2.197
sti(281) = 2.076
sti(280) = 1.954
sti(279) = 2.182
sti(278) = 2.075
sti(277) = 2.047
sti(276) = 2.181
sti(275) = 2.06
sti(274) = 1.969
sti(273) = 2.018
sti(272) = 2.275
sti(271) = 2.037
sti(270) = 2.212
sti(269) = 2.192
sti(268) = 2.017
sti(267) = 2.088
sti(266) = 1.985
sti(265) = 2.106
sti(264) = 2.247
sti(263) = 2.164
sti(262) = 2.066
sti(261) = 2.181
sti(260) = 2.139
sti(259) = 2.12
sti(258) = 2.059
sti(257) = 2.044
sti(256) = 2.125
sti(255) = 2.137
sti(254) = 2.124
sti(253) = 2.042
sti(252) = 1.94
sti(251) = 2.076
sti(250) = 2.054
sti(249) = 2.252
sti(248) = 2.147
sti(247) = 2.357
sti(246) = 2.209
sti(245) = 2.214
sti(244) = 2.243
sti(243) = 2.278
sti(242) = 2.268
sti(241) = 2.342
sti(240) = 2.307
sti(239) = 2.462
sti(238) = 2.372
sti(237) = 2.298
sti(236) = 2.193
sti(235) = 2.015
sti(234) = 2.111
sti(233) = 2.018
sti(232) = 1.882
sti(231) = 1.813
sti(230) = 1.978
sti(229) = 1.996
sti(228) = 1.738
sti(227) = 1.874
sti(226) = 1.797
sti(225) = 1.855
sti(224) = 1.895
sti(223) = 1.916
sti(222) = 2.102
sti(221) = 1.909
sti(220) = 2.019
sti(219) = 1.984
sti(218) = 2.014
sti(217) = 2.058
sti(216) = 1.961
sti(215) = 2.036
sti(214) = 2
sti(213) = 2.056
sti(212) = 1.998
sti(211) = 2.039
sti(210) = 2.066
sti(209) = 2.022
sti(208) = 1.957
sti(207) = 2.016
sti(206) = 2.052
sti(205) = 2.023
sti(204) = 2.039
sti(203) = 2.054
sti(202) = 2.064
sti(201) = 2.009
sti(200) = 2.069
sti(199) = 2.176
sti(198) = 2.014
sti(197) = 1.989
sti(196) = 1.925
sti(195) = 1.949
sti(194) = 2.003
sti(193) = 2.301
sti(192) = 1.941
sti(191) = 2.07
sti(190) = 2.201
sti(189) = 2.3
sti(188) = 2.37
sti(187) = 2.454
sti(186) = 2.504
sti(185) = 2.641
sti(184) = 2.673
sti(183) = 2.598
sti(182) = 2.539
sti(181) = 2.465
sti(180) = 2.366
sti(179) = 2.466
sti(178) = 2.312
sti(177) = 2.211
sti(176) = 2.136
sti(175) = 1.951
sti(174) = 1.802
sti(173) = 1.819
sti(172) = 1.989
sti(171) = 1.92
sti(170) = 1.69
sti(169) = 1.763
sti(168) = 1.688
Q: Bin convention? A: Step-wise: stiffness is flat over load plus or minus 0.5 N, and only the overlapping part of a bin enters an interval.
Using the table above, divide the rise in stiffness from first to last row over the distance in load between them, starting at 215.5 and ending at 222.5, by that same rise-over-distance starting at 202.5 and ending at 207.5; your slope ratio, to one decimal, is -2.5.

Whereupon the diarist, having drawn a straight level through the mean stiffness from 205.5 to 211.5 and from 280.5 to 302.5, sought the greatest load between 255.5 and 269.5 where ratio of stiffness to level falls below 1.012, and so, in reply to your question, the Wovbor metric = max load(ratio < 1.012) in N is 268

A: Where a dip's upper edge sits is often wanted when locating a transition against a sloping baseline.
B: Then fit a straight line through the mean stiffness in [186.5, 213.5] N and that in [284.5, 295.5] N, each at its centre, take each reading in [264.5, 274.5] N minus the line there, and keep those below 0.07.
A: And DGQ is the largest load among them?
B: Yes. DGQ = 274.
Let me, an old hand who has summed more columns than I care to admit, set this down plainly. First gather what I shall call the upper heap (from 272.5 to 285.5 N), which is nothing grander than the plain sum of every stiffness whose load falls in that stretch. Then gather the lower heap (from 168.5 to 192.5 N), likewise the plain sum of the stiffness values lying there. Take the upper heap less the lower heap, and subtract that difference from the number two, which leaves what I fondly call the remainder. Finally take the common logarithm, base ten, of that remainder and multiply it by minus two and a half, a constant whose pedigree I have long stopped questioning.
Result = -3.6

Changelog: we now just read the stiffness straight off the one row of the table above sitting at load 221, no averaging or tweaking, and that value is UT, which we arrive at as 1.909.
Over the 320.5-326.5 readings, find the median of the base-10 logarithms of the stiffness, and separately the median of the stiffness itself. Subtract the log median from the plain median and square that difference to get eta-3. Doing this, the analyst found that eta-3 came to 3.16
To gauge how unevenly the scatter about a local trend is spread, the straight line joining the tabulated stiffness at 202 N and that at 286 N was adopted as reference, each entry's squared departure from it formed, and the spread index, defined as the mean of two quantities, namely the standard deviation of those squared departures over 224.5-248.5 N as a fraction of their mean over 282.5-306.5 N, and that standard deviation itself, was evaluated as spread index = 2.8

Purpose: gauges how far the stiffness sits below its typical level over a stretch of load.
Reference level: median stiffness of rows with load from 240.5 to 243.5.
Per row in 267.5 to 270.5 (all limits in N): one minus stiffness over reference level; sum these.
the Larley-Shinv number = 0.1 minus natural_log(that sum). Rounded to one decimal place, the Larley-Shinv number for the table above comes 1.8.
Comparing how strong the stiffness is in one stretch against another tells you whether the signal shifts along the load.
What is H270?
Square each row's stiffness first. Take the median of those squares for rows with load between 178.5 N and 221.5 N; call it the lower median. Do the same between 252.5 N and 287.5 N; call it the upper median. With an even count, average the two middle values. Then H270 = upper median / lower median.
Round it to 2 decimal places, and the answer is 1.05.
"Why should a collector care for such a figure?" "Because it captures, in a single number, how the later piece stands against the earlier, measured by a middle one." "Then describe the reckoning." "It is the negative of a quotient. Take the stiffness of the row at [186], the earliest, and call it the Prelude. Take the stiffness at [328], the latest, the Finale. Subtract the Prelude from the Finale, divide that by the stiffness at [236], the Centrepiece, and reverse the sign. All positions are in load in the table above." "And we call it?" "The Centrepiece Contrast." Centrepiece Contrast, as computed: 0.14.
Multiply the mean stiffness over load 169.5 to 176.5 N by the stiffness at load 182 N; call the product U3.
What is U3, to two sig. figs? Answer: 4.8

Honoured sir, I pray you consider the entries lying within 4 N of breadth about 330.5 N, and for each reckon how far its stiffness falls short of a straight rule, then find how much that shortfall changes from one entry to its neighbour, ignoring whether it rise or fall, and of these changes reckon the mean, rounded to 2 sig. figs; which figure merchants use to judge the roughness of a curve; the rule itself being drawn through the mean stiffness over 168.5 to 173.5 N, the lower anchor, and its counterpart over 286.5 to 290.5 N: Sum 0.14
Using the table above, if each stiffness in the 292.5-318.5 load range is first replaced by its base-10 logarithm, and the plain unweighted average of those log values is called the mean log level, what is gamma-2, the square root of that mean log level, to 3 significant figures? 0.551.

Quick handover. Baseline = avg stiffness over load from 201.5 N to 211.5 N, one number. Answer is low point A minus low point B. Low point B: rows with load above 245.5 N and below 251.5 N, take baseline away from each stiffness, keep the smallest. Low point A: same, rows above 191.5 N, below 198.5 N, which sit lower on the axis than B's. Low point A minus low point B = -0.13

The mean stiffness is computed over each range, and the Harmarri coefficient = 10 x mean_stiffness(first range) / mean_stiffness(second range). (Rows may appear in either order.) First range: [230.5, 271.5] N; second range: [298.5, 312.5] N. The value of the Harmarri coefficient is 10.8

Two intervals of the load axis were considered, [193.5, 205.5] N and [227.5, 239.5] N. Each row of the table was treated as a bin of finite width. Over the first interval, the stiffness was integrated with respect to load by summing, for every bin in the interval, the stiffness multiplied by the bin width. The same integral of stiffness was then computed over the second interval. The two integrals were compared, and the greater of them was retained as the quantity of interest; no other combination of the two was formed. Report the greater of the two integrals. 24.9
